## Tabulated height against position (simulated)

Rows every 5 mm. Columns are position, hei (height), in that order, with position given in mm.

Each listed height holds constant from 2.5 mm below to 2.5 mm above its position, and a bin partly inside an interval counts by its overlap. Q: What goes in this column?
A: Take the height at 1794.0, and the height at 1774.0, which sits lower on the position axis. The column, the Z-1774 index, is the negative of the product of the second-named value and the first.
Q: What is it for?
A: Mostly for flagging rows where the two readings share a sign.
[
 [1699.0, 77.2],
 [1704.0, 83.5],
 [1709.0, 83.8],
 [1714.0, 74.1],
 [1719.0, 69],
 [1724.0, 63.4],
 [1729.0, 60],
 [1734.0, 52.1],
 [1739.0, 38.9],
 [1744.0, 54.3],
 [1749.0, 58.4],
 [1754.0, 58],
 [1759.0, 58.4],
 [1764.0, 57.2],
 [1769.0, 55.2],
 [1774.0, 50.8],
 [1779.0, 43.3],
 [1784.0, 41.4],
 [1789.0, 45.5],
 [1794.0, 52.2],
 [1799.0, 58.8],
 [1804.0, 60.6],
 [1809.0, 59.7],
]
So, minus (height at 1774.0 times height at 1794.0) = -2652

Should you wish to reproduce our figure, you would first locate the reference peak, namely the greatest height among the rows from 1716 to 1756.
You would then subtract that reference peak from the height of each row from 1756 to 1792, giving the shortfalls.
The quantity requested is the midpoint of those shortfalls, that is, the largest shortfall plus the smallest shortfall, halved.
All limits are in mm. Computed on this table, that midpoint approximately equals -19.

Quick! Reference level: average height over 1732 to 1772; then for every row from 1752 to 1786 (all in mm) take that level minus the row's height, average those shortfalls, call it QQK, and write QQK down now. 2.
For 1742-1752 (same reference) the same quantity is -2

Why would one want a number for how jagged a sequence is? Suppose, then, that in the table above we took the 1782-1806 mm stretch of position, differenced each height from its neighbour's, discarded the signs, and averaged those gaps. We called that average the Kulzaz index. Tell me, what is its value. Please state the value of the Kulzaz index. 5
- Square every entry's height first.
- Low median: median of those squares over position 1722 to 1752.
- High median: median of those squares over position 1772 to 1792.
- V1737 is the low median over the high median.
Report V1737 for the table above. 1.6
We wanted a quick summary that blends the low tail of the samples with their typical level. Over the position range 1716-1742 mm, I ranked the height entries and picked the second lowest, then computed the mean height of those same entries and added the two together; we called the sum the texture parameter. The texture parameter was 109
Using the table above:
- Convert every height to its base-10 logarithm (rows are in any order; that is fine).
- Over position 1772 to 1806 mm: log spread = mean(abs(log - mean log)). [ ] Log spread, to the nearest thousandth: 0.052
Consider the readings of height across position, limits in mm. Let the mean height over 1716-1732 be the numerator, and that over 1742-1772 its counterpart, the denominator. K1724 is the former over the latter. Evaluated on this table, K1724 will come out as 1.13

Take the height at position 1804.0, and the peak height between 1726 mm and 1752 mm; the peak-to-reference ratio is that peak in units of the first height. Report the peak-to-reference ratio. 1.0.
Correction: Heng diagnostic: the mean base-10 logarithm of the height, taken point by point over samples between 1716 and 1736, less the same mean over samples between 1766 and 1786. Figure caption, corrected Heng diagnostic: 0.11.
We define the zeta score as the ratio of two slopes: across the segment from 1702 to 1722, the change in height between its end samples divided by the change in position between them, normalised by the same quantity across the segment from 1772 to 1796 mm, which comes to -13.8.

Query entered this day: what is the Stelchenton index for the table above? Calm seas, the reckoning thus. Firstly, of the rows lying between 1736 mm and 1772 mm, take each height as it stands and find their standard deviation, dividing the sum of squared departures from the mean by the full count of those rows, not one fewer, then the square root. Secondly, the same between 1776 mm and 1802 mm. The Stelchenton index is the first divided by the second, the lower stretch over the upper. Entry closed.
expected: 1.01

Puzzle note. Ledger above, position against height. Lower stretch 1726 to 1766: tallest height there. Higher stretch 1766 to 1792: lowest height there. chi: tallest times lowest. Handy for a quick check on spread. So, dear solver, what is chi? 2484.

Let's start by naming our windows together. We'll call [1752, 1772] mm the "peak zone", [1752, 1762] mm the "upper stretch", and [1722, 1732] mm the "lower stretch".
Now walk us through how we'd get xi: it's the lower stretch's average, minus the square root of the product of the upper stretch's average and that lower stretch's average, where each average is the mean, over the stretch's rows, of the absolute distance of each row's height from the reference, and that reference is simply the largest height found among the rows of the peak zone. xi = 2.5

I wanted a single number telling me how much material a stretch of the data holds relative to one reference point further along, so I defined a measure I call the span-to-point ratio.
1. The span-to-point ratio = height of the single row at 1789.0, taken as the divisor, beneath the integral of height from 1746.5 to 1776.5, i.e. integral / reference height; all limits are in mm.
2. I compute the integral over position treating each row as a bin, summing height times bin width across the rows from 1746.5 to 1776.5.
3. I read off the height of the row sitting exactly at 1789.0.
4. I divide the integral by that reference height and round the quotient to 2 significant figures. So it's 37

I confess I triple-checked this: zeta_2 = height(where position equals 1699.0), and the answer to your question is 77.2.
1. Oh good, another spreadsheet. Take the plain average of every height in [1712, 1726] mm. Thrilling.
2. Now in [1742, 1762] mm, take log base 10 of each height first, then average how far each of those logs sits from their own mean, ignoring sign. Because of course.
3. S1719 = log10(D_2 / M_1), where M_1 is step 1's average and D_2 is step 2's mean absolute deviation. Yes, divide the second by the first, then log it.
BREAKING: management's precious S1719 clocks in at -3.78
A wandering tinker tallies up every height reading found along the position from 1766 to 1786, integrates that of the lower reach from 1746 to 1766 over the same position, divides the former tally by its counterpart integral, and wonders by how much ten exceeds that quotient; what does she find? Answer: 9.84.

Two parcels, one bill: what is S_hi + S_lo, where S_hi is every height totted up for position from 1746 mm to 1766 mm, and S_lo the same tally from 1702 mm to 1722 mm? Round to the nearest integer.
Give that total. 542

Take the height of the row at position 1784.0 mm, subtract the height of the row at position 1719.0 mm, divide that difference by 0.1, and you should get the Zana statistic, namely -276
